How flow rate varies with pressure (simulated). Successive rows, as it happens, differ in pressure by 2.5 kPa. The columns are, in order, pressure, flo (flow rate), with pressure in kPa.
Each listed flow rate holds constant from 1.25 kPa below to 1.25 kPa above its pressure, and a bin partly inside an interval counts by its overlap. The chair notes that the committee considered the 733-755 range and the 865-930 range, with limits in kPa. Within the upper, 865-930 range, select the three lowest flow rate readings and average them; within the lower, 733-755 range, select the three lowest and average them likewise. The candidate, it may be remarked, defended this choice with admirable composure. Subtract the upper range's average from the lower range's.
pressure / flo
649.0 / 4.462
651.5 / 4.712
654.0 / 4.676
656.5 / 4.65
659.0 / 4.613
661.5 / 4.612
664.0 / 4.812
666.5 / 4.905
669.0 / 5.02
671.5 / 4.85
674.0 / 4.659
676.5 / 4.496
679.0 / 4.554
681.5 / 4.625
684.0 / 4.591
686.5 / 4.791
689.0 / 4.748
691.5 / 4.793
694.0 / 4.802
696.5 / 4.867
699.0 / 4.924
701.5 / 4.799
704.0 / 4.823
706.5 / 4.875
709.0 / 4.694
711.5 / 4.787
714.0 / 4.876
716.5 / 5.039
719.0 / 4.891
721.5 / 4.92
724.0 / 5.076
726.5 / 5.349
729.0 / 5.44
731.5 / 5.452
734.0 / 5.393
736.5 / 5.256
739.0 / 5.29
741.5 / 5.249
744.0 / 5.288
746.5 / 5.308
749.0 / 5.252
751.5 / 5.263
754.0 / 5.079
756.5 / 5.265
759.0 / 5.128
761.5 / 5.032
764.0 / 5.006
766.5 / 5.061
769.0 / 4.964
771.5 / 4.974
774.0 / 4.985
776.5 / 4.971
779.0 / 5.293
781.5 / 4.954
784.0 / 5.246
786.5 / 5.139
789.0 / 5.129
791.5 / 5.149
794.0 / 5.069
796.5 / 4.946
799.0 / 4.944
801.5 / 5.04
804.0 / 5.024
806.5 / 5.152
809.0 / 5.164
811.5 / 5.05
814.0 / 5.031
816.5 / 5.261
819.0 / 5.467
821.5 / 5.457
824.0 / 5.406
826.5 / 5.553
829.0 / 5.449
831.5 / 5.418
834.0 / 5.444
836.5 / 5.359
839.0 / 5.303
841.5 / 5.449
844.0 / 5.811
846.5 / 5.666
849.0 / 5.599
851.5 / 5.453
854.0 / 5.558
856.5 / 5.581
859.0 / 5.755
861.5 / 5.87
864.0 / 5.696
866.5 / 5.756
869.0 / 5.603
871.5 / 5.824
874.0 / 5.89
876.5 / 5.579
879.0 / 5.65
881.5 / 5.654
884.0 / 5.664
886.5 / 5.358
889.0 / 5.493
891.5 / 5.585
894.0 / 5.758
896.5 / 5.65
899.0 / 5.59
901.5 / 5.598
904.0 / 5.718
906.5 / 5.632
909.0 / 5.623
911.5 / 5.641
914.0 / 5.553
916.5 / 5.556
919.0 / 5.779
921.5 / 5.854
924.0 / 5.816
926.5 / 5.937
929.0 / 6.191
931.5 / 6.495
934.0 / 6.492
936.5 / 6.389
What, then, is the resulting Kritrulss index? -0.27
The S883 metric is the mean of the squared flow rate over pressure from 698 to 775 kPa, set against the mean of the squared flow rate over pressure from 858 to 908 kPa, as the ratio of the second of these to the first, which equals 1.24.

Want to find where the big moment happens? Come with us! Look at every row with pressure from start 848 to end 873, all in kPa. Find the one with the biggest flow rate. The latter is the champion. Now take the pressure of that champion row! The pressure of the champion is 861.5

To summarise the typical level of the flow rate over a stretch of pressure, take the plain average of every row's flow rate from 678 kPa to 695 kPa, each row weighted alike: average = 4.70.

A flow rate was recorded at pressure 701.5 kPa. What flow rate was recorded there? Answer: 4.799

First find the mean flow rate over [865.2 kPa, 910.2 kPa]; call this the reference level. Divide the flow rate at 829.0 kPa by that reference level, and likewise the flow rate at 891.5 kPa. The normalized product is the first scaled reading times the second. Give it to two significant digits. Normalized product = 0.95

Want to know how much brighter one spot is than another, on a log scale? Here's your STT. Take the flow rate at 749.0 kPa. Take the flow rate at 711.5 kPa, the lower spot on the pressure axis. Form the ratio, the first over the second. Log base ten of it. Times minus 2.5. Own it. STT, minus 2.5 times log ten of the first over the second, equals -0.10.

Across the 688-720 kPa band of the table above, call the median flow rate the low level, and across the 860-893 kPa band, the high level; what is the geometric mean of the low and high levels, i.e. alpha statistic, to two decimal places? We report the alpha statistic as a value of 5.22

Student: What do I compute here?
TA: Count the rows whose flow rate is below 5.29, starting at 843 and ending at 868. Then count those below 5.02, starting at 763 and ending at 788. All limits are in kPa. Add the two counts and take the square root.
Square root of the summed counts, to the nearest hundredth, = 2.45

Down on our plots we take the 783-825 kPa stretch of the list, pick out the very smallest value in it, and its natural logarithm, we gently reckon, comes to 1.60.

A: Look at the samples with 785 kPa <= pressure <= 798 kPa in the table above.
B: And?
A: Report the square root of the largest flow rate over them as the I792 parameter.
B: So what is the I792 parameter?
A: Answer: 2.27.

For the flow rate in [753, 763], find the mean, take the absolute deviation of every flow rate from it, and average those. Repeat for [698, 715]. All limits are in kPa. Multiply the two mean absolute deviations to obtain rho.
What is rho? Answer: 0.0040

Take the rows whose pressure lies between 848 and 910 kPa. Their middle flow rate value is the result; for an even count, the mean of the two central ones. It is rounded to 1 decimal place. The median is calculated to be 5.6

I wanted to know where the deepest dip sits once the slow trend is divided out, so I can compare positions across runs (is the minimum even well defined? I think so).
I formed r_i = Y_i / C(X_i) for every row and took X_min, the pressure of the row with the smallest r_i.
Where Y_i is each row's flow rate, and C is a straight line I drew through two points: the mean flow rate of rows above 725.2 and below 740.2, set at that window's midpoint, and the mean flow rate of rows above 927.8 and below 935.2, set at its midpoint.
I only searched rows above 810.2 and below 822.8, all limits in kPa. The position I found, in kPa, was 814.0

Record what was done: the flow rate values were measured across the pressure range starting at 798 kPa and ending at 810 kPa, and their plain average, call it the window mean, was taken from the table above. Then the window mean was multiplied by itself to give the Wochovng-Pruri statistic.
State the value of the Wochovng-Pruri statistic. 25.7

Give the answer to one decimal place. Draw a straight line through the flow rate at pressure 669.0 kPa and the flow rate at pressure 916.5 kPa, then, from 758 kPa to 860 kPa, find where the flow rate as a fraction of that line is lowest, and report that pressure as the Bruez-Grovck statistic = 799.0 kPa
